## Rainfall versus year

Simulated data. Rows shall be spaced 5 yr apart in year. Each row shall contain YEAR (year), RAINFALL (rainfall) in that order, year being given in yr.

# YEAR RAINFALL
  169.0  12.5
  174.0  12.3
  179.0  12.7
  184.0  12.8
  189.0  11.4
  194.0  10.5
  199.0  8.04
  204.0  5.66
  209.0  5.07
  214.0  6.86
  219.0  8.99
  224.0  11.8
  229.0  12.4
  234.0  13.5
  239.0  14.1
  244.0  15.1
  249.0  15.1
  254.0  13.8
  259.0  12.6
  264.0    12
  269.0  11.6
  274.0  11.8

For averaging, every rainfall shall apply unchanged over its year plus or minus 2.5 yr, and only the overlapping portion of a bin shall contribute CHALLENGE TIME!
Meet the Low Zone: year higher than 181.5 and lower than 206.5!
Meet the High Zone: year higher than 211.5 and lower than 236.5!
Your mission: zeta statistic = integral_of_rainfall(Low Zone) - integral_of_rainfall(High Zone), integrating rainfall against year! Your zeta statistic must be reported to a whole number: -26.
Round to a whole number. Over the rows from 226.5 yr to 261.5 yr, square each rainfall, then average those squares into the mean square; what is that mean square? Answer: 191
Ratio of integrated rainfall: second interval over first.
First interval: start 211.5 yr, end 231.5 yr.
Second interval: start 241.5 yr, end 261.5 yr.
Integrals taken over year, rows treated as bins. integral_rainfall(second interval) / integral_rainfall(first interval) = 1.41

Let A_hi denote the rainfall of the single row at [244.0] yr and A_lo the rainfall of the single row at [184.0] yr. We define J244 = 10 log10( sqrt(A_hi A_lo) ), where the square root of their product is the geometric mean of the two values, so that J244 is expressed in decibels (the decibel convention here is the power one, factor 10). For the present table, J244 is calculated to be 11.4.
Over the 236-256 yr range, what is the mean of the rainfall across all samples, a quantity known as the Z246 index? 14.5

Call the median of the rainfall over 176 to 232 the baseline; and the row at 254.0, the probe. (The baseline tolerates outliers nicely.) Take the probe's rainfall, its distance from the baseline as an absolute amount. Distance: 3.3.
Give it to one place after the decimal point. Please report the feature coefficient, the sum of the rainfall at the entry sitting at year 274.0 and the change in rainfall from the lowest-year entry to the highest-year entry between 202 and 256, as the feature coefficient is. 19.9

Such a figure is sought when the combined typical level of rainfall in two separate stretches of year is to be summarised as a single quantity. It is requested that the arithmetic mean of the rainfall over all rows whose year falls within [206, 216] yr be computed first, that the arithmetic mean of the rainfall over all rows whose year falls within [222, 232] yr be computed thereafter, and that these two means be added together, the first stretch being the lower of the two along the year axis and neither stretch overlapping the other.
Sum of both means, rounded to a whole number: 18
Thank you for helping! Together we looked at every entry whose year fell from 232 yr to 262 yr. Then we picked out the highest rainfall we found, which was 15.1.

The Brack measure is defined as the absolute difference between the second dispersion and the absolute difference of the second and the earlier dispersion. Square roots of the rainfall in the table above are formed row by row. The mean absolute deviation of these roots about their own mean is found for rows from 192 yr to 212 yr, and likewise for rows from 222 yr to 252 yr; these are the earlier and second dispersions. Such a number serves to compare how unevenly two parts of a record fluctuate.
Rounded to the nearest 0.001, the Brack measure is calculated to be 0.063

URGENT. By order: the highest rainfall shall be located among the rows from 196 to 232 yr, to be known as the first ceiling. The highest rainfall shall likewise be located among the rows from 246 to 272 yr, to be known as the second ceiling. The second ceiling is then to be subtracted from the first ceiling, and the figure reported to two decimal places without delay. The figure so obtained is -2.70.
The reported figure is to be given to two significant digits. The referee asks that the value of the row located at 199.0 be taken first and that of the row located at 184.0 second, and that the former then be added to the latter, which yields 21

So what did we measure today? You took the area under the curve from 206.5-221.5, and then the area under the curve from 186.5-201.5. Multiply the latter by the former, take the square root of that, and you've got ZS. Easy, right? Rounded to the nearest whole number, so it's 125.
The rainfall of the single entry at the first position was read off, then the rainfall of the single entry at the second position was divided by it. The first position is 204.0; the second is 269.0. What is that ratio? 2.05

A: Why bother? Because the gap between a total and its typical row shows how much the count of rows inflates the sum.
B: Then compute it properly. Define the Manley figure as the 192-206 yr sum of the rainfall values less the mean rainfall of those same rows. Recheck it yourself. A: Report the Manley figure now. 16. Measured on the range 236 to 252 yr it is 30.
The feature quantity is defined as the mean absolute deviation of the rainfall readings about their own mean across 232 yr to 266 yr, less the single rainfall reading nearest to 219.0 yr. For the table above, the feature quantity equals -8.1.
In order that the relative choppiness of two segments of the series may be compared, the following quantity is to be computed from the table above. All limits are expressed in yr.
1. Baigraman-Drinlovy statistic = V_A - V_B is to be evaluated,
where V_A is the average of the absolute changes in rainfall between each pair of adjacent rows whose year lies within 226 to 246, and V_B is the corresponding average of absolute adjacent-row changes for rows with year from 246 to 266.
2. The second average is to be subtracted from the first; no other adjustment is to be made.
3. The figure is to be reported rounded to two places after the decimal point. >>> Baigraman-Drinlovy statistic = -0.13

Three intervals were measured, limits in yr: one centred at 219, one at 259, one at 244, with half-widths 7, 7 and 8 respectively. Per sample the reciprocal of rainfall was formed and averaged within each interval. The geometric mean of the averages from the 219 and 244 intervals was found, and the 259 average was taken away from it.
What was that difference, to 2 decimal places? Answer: 0.01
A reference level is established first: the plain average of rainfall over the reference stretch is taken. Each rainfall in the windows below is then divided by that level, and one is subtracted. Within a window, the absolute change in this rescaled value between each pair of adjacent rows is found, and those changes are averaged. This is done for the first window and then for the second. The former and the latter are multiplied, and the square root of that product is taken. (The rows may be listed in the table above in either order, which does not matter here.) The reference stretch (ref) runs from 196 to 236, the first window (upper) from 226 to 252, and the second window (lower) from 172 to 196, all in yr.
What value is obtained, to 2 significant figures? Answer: 0.076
